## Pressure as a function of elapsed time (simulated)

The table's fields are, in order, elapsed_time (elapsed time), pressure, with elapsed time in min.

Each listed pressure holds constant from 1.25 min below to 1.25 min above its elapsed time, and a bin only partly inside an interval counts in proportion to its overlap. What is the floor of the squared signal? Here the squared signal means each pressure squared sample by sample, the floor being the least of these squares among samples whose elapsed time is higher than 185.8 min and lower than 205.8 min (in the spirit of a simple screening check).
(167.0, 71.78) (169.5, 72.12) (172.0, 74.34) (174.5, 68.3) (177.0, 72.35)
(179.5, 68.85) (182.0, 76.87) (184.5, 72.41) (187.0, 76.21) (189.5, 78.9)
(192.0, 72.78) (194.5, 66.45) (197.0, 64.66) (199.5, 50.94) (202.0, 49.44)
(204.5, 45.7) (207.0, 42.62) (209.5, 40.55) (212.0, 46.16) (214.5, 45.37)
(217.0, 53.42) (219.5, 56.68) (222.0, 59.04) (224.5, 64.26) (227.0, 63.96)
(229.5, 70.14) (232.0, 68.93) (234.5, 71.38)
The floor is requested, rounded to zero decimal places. 2088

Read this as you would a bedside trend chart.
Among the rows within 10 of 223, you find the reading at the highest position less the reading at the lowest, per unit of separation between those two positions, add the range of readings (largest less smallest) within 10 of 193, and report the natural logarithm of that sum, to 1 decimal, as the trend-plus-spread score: 3.4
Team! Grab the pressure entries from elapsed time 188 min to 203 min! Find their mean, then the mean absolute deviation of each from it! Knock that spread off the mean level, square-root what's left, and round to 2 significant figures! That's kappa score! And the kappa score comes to 7.4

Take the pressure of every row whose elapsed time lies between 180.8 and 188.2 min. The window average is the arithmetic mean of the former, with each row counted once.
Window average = 75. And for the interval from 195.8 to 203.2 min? 55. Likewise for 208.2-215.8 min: 44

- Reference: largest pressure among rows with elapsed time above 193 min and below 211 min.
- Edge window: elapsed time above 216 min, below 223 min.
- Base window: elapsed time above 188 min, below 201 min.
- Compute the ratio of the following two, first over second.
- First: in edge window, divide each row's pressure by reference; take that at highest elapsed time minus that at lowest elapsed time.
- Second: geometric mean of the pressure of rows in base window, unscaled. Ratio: 0.0013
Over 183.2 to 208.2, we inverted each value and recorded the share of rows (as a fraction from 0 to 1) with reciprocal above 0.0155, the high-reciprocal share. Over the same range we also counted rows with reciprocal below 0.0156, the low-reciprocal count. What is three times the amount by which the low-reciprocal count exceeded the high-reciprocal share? 17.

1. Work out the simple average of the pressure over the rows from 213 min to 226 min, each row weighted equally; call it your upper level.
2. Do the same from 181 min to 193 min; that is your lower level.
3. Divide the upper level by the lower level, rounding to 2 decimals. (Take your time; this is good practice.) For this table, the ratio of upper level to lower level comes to 0.74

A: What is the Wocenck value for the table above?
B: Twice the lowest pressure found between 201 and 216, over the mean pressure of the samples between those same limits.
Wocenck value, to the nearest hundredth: 1.80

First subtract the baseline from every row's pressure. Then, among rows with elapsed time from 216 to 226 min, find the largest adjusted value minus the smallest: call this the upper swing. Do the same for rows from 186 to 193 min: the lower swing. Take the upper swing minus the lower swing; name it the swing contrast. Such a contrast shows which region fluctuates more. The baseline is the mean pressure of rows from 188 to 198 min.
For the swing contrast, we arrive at 5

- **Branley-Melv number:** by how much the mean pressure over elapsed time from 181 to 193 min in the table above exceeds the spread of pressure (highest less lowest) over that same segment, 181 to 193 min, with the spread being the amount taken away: 69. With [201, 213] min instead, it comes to 36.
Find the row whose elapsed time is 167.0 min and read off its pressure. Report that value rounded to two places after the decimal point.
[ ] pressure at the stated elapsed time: 71.78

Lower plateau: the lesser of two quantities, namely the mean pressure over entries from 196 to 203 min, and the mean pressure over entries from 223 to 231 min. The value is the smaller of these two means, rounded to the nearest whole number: 55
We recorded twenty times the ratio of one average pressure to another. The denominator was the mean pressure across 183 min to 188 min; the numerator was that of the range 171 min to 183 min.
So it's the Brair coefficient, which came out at 19.4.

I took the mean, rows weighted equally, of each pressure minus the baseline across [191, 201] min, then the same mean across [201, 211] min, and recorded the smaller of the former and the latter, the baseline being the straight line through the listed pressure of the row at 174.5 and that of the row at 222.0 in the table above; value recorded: -18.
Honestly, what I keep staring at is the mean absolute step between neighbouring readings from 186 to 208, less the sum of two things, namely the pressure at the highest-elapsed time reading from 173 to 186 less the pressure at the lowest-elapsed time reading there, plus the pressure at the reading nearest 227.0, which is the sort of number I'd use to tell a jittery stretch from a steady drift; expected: -63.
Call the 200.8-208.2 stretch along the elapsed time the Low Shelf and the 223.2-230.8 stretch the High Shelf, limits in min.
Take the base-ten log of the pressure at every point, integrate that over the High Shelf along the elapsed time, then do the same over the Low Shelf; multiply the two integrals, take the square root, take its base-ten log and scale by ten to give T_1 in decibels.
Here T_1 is 11.2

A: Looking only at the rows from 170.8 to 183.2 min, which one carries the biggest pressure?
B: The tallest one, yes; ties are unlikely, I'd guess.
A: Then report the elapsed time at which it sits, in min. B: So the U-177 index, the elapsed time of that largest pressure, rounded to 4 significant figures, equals 182.0 min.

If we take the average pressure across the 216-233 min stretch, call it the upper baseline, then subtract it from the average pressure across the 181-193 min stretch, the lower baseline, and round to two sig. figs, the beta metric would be 13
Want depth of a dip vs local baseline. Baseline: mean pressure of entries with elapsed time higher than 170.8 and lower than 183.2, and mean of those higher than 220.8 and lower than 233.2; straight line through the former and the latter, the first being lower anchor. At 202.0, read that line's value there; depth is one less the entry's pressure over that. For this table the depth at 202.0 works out 0.28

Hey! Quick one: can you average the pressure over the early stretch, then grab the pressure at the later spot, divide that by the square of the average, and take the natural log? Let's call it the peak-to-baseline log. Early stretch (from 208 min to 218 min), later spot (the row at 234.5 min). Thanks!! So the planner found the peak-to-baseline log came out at -3.4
